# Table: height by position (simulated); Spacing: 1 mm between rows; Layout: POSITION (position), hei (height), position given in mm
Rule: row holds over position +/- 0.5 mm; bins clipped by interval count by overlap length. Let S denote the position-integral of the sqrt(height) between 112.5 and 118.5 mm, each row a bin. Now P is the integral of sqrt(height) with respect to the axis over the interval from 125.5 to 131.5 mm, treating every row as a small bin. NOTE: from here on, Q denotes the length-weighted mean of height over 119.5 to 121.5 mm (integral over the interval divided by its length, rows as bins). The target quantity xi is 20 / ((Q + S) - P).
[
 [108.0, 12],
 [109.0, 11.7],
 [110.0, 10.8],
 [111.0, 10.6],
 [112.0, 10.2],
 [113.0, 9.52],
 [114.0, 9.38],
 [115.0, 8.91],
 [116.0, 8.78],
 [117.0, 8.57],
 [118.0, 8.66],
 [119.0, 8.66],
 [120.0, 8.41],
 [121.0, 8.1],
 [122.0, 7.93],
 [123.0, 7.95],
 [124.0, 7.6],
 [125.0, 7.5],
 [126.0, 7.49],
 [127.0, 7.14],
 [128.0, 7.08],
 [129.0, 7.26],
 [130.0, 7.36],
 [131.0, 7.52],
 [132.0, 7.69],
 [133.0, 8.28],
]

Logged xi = 2.0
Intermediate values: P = 16.2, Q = 8.3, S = 18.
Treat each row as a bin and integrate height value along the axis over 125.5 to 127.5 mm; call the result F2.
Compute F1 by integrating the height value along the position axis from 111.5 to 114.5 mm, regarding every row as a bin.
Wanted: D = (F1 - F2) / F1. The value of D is 0.5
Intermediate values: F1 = 29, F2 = 15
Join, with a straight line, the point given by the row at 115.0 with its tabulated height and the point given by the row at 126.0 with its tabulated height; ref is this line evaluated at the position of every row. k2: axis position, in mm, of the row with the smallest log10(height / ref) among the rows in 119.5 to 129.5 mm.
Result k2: 127.0 mm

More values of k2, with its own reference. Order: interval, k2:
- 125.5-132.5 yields 127.0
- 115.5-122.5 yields 122.0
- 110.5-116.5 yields 116.0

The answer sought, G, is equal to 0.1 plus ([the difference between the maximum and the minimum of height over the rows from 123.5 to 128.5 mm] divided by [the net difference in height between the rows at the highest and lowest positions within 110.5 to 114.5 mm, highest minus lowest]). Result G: -0.33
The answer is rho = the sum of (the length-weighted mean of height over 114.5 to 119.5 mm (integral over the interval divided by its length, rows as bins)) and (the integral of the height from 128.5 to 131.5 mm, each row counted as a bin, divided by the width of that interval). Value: 16.1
